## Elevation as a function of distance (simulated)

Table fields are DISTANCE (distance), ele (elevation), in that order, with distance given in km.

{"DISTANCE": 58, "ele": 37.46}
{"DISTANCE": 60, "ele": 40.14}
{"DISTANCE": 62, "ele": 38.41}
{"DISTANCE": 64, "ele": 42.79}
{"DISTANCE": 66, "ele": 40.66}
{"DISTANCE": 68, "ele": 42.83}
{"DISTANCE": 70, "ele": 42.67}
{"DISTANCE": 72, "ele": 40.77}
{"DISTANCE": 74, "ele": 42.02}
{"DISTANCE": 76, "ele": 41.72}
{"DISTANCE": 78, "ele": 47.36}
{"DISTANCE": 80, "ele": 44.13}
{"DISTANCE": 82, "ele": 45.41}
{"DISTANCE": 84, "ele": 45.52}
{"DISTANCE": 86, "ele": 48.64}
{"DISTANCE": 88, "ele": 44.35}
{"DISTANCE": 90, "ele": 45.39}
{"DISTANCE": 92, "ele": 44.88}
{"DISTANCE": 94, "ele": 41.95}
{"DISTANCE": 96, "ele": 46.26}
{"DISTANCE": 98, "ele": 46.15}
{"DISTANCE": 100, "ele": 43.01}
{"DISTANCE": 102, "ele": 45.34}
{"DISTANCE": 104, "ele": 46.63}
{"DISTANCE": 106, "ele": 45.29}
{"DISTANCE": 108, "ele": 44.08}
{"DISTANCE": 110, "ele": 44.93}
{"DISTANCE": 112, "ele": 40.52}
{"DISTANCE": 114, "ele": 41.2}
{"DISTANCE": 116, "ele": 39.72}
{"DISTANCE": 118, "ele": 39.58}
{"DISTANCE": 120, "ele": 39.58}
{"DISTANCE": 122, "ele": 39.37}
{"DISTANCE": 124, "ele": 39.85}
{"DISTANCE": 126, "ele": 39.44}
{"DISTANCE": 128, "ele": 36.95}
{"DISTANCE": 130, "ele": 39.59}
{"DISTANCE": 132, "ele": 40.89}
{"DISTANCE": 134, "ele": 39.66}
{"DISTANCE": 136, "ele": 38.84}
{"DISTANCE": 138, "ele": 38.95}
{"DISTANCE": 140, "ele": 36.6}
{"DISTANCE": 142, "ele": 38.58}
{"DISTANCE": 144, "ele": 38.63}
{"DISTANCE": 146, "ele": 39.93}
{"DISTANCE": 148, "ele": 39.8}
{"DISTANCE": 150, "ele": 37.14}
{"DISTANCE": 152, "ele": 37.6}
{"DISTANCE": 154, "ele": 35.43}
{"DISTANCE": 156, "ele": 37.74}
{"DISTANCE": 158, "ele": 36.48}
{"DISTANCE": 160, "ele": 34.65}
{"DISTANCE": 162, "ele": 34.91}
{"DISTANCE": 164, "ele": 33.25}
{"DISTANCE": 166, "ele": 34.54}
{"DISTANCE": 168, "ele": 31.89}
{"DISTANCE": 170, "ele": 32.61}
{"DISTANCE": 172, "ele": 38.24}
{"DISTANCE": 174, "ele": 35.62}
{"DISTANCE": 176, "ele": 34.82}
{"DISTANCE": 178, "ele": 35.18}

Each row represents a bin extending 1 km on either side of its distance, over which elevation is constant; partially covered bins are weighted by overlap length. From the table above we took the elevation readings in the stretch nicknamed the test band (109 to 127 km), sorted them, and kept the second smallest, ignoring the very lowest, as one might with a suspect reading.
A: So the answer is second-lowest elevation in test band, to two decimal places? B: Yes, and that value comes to 39.44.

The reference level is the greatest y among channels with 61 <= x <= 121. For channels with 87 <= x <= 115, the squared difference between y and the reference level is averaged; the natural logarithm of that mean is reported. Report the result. 3.1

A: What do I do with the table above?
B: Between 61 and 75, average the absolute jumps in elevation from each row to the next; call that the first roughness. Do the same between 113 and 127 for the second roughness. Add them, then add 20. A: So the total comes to 22.5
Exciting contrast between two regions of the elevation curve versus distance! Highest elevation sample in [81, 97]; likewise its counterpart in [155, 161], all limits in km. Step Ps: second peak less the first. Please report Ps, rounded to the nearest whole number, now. -11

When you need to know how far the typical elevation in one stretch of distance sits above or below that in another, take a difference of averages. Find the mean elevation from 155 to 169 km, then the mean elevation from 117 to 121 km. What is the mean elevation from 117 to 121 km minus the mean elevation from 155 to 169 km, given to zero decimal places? 5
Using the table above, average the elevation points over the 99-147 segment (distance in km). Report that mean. 40.7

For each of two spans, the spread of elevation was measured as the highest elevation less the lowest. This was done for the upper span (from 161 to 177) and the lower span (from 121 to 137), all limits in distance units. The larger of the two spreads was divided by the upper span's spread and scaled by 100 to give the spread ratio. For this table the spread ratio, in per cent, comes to 100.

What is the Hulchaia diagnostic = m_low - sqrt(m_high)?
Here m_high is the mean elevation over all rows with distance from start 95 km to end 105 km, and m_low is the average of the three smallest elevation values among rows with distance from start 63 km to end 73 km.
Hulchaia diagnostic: 35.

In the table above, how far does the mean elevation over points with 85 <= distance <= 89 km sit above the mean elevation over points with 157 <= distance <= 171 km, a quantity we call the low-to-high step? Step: 12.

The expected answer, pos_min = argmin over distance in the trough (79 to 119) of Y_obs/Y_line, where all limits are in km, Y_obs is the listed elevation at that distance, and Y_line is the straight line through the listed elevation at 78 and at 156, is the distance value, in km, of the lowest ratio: 94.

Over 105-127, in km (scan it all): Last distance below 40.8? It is 126 km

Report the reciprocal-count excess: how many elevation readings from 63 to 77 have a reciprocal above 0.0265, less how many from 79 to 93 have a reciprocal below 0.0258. -7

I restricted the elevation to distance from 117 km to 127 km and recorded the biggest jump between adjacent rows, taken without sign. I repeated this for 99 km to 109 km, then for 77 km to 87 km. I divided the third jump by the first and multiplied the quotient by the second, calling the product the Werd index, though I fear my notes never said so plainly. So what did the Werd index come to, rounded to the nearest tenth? 15.7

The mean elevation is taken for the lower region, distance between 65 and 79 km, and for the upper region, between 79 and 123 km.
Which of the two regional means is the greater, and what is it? 43.7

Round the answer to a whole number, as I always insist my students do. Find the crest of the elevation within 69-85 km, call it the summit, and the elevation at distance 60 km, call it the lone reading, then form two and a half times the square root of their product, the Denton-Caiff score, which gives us 109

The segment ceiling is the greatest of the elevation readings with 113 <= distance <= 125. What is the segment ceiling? 41.2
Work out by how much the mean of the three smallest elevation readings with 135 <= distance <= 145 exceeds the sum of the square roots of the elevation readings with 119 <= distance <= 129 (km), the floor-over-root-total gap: 7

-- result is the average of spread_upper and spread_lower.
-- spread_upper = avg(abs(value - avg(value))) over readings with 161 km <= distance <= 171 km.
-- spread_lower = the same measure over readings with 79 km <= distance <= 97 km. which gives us 1.1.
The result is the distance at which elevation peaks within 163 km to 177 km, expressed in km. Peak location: 172 km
